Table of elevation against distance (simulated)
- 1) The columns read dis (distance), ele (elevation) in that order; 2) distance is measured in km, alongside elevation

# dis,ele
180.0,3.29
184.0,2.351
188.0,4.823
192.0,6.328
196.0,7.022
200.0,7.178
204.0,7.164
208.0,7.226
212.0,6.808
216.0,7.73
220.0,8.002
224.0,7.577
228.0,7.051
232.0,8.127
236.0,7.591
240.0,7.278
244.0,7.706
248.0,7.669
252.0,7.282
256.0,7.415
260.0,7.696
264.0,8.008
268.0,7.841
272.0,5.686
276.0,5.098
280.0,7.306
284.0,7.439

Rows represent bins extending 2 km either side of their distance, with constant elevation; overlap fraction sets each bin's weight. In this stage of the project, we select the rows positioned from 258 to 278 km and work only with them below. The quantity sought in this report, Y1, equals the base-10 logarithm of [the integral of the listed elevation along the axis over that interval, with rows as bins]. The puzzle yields 2.14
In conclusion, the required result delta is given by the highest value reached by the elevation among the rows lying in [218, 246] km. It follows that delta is 8.127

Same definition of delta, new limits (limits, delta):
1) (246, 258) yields 7.669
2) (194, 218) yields 7.73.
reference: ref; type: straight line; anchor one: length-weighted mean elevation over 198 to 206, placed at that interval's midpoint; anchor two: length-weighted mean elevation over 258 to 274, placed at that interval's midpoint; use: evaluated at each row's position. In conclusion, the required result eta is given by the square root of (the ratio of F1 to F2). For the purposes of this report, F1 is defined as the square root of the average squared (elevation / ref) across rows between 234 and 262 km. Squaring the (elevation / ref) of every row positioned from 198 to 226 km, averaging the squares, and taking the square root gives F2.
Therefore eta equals 1.00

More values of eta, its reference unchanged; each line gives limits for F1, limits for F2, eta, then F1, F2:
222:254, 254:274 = 1.01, 1.04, 1.01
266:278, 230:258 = 0.91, 0.86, 1.04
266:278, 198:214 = 0.93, 0.86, 0.99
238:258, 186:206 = 1.06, 1.03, 0.92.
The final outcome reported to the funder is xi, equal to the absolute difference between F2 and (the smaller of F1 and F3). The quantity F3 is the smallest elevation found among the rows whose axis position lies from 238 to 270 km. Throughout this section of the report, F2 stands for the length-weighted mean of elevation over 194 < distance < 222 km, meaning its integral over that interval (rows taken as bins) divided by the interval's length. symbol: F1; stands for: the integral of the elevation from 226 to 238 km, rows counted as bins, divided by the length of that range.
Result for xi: 0.0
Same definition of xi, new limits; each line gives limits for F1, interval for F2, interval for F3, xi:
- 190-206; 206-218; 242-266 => 0.3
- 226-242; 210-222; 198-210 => 0.3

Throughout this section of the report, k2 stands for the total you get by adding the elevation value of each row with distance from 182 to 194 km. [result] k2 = 13.5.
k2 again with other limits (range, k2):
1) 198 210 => 21.6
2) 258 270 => 23.5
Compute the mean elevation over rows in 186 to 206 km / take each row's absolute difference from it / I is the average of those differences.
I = 0.74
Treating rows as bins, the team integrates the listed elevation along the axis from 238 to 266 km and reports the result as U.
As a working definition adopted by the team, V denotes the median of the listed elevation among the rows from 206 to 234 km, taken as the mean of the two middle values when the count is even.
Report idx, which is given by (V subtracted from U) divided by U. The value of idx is 0.964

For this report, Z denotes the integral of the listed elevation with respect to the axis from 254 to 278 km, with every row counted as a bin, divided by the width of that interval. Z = 7.0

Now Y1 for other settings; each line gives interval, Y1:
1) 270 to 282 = 1.86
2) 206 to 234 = 2.32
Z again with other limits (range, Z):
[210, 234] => 7.5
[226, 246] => 7.6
